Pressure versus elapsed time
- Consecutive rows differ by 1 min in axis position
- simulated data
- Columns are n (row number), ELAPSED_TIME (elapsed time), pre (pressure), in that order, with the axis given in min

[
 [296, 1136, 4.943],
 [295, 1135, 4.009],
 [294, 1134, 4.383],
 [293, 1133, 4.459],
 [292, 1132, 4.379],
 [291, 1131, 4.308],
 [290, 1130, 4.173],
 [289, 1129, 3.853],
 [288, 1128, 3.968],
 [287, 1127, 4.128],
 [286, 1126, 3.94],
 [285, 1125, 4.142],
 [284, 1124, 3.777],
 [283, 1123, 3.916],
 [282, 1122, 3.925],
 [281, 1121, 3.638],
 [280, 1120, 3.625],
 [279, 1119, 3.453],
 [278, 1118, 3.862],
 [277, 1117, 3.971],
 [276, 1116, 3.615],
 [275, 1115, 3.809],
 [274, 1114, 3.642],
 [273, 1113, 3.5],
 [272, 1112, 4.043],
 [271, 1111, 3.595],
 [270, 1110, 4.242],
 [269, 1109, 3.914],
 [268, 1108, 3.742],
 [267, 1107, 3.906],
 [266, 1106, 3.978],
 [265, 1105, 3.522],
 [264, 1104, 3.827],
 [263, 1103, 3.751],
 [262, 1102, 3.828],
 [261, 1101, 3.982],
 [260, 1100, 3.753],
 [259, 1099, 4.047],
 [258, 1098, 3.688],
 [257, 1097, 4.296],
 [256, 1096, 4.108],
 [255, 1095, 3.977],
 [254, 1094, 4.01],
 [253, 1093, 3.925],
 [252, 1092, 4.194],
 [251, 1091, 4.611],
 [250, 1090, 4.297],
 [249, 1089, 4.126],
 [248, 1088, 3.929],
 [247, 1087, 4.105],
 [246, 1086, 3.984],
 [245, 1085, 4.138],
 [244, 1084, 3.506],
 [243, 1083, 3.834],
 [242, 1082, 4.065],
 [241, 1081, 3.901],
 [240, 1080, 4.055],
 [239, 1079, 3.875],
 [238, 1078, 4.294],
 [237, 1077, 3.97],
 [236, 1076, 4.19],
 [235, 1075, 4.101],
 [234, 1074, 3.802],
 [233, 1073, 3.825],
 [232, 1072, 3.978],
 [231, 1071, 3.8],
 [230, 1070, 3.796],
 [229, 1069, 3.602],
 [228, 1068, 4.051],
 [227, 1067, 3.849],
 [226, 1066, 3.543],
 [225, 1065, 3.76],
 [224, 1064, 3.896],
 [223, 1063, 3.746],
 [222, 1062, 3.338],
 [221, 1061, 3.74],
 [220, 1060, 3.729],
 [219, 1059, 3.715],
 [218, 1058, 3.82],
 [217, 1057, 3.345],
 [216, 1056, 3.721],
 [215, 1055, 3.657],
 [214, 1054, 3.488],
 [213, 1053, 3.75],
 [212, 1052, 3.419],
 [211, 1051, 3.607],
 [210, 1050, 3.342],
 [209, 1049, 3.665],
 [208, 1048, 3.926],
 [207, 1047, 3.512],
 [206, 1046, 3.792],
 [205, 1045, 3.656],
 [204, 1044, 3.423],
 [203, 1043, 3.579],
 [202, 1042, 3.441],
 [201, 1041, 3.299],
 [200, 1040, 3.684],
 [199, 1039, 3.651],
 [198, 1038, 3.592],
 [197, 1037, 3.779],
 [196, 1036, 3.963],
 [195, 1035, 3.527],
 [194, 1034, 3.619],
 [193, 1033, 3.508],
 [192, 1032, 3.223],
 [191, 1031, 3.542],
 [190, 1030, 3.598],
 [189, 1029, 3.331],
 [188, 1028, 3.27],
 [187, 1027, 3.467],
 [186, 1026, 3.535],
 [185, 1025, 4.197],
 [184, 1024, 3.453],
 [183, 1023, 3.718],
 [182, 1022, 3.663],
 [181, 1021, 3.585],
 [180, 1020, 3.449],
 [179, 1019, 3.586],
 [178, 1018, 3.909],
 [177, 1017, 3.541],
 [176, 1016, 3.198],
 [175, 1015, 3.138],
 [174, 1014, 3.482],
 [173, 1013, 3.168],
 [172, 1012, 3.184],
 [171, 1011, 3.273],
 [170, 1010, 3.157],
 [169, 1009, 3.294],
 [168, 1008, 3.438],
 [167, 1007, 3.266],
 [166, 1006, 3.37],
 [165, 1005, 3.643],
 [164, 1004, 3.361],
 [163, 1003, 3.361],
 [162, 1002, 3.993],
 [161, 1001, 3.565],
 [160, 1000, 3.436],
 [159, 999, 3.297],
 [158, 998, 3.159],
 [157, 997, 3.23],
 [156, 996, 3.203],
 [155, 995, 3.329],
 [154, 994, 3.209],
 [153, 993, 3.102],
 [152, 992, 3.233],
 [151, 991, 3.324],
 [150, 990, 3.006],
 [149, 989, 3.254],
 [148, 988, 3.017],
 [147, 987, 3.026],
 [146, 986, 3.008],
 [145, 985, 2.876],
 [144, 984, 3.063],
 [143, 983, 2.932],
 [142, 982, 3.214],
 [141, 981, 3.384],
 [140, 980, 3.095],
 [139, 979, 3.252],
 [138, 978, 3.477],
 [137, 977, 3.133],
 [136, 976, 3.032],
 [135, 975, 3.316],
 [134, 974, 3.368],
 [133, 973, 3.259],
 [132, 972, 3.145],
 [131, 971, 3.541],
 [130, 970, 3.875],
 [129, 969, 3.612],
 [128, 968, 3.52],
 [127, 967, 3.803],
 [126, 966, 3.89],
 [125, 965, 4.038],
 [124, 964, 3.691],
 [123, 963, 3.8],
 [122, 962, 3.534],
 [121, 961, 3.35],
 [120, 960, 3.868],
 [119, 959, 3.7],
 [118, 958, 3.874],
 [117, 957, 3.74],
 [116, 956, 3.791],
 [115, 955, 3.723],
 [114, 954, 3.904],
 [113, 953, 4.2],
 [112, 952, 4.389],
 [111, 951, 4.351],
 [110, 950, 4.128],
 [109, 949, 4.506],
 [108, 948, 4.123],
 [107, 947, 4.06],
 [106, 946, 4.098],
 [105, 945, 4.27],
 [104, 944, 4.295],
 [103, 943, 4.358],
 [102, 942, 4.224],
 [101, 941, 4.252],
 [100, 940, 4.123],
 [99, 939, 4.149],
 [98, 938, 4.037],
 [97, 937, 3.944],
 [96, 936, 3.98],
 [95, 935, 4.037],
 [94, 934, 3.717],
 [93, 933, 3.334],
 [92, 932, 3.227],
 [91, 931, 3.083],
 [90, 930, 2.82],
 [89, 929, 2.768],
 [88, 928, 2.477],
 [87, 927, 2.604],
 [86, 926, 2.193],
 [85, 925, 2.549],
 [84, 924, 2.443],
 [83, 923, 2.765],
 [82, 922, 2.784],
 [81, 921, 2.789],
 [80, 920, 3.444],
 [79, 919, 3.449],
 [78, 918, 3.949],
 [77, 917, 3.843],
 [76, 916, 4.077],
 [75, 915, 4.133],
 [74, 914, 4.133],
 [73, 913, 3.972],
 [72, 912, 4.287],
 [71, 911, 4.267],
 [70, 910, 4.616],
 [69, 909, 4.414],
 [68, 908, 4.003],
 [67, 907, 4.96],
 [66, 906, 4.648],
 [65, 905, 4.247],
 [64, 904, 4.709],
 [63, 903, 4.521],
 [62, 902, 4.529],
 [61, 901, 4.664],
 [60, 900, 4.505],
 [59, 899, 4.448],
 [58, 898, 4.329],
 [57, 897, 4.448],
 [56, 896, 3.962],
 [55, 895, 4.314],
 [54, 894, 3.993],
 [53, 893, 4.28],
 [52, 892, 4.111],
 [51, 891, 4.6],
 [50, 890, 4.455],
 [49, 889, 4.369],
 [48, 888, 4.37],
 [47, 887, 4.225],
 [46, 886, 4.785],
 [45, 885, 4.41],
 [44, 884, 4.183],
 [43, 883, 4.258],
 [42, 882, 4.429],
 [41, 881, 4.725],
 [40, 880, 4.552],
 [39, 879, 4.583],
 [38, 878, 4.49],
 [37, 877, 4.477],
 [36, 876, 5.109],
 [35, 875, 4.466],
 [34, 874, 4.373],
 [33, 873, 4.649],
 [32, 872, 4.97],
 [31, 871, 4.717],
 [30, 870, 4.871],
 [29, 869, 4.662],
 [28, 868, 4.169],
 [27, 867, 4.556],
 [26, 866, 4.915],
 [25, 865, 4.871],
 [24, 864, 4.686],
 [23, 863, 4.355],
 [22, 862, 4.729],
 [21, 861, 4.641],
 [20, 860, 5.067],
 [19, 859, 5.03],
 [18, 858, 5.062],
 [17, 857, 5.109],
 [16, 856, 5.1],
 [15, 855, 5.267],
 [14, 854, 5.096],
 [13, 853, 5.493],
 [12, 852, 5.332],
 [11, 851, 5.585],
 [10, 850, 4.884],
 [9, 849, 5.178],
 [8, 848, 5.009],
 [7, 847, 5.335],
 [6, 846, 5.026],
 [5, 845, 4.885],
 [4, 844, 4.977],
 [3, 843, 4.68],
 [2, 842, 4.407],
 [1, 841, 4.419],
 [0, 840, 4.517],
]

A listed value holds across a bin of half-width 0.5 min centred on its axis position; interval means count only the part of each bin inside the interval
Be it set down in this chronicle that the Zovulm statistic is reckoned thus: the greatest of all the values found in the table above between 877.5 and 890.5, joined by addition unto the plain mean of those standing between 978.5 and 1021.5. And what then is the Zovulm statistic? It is 8.08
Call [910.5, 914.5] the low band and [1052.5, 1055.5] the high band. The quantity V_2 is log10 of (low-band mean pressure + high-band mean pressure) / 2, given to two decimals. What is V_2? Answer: 0.59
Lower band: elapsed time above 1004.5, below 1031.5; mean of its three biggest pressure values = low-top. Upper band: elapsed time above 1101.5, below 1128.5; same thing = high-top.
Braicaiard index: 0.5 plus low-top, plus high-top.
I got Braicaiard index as 8.6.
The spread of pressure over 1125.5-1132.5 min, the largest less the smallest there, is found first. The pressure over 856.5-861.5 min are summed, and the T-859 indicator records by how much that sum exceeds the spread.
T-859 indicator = 24.4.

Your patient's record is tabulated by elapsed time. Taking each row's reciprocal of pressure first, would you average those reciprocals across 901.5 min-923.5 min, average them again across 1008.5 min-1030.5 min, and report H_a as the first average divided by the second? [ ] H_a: 0.88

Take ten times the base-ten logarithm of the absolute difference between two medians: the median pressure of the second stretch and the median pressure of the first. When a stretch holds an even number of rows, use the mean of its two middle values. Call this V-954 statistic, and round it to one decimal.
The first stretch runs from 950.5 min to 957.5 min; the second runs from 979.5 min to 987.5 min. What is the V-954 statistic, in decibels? -0.7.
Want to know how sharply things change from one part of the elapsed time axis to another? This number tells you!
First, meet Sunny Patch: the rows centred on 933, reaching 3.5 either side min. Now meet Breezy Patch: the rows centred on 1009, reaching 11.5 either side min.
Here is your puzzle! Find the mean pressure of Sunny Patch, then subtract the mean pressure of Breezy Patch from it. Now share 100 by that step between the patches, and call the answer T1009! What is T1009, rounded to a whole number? 1855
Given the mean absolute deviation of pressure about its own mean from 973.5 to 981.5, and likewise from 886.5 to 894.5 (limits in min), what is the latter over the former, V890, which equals 1.15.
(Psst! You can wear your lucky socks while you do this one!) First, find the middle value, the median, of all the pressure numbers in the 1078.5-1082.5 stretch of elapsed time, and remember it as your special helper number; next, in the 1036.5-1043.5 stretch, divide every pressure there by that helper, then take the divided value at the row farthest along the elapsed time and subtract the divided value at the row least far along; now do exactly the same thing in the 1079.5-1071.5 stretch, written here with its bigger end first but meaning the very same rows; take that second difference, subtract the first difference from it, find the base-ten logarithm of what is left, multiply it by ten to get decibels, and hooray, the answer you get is -16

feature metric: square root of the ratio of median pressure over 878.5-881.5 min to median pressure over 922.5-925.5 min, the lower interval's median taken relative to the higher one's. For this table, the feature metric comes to 1.3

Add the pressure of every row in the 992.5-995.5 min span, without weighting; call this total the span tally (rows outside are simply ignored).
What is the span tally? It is 9.6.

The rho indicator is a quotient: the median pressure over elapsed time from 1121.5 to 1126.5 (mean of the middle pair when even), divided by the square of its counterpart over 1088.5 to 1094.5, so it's 0.23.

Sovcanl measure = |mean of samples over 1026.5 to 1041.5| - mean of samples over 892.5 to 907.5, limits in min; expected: -0.9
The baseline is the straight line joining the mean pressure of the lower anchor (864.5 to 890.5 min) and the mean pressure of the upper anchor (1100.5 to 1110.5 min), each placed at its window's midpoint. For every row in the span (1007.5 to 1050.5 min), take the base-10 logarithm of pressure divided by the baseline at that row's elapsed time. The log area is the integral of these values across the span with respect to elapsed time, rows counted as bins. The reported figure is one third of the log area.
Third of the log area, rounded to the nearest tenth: -1.0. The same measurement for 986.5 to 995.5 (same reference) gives -0.4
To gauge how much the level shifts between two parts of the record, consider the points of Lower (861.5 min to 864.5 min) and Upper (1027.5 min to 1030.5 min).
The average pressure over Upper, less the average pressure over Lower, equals -1.2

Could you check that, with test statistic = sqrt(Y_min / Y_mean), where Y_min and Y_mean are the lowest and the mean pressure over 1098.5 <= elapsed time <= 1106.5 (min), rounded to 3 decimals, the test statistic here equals 0.958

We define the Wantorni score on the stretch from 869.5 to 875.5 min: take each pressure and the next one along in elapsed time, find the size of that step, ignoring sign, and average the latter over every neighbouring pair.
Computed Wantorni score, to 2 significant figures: 0.22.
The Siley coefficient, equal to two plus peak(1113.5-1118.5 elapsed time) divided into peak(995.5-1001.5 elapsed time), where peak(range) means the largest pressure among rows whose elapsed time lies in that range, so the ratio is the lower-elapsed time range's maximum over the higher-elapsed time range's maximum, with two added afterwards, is 2.90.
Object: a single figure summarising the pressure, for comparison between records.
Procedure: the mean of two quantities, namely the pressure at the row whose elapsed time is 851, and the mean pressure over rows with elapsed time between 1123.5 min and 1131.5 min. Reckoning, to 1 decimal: 4.8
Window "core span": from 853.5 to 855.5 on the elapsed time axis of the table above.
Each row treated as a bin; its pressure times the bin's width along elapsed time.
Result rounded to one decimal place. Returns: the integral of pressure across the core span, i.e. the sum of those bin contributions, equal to 10.4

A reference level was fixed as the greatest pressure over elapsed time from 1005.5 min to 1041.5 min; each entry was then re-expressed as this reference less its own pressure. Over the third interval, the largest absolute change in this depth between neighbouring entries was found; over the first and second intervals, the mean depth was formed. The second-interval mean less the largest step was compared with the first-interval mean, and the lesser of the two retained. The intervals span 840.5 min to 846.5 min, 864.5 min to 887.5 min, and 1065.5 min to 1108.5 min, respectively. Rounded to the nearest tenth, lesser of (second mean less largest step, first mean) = -1.0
